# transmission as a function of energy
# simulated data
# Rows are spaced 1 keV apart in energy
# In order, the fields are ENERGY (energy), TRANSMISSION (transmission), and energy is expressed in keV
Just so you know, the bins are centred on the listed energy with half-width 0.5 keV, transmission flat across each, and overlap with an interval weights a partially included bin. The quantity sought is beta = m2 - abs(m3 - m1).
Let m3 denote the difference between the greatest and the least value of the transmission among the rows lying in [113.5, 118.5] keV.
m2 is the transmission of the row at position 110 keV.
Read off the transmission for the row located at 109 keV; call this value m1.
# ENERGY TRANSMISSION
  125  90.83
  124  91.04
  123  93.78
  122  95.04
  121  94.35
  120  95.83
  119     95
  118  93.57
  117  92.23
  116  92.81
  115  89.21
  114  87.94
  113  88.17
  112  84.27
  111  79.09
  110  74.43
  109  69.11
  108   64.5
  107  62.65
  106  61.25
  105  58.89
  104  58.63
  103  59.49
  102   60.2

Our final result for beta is 11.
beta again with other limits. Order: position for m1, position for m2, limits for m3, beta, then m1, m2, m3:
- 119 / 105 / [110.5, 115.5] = -26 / 95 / 58.89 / 10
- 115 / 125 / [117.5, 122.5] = 4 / 89.21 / 90.83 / 2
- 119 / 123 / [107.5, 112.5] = 19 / 95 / 93.78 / 20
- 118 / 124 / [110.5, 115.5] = 8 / 93.57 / 91.04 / 10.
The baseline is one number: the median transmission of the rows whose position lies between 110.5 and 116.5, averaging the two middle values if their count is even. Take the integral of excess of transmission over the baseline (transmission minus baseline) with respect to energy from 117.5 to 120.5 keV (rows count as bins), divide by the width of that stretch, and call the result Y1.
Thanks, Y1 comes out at 7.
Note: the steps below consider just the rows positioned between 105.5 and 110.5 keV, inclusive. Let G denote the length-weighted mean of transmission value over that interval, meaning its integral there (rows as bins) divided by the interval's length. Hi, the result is 66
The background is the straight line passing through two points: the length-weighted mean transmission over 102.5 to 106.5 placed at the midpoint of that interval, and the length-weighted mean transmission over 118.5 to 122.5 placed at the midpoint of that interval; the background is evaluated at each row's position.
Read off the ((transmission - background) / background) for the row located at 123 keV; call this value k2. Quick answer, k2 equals -0.07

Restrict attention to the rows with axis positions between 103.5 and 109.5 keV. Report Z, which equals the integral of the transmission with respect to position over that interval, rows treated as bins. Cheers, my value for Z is 375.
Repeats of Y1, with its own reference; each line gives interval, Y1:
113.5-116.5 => 2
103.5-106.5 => -28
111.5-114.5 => -1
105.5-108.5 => -25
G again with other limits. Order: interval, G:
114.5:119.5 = 93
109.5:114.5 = 83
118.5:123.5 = 95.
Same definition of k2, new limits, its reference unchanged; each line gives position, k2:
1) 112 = 0.11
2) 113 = 0.12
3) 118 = 0.05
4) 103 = 0.06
